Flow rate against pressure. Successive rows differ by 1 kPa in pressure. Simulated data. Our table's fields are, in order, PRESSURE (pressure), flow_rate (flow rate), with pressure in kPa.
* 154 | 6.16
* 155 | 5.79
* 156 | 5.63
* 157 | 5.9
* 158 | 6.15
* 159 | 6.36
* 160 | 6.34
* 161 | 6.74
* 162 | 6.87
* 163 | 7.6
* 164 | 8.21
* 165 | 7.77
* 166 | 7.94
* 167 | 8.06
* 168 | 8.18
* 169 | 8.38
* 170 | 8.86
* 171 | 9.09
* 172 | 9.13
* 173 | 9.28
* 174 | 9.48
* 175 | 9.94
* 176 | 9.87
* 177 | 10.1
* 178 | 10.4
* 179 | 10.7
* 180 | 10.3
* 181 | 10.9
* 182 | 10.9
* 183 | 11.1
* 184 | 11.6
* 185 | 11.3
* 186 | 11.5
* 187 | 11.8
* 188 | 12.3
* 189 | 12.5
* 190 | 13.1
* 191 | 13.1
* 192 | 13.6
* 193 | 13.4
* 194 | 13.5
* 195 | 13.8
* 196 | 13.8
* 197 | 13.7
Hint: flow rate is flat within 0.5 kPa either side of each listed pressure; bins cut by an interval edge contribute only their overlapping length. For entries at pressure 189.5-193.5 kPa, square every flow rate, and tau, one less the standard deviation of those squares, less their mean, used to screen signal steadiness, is -182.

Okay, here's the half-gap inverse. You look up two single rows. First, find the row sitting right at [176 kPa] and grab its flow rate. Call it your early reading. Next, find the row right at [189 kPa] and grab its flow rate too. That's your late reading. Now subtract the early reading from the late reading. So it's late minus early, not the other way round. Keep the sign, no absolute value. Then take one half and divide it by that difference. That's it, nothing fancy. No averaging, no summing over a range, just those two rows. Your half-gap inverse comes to 0.19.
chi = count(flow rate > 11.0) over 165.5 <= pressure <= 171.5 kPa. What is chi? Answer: 0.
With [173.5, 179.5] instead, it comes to 0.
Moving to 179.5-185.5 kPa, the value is 3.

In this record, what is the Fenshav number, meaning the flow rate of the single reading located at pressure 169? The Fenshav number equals 8.38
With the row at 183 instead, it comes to 11.1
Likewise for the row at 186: 11.5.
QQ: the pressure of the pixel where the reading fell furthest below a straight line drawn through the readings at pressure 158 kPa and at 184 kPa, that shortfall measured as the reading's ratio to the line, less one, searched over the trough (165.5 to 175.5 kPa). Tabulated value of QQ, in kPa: 169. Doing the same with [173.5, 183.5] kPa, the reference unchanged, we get 180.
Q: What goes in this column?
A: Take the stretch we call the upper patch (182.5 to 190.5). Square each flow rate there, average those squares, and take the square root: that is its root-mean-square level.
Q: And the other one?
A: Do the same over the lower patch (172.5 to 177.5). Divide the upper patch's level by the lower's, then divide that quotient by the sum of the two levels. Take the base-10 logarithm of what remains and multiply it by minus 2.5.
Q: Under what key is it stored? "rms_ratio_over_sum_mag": 3.12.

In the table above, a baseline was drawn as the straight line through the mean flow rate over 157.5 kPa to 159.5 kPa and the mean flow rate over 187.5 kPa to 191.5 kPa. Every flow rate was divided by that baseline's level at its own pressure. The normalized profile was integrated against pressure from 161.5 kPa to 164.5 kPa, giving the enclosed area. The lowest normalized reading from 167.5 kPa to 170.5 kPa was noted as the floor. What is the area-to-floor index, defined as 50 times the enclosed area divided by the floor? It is 159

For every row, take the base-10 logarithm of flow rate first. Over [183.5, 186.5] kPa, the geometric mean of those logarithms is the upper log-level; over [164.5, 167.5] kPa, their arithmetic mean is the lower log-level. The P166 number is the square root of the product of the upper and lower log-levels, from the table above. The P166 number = 0.98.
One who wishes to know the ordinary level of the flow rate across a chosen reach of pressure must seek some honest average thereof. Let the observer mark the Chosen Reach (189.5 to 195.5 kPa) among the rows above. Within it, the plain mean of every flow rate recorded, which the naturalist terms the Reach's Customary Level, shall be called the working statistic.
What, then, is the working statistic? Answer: 13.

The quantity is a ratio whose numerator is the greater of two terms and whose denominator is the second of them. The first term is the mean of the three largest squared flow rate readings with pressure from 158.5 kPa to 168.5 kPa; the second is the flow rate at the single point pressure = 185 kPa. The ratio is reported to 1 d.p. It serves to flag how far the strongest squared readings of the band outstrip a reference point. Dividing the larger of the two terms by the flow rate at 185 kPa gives 5.9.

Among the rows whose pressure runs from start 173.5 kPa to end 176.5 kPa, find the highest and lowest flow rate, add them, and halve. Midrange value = 10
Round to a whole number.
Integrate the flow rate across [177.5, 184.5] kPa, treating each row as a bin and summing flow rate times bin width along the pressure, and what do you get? 76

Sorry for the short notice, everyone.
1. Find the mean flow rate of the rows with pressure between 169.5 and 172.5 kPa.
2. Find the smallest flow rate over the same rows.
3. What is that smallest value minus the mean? -0.17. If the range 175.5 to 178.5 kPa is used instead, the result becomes -0.25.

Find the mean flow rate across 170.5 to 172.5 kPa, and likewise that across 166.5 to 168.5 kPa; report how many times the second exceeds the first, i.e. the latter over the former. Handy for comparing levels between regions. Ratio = 0.9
